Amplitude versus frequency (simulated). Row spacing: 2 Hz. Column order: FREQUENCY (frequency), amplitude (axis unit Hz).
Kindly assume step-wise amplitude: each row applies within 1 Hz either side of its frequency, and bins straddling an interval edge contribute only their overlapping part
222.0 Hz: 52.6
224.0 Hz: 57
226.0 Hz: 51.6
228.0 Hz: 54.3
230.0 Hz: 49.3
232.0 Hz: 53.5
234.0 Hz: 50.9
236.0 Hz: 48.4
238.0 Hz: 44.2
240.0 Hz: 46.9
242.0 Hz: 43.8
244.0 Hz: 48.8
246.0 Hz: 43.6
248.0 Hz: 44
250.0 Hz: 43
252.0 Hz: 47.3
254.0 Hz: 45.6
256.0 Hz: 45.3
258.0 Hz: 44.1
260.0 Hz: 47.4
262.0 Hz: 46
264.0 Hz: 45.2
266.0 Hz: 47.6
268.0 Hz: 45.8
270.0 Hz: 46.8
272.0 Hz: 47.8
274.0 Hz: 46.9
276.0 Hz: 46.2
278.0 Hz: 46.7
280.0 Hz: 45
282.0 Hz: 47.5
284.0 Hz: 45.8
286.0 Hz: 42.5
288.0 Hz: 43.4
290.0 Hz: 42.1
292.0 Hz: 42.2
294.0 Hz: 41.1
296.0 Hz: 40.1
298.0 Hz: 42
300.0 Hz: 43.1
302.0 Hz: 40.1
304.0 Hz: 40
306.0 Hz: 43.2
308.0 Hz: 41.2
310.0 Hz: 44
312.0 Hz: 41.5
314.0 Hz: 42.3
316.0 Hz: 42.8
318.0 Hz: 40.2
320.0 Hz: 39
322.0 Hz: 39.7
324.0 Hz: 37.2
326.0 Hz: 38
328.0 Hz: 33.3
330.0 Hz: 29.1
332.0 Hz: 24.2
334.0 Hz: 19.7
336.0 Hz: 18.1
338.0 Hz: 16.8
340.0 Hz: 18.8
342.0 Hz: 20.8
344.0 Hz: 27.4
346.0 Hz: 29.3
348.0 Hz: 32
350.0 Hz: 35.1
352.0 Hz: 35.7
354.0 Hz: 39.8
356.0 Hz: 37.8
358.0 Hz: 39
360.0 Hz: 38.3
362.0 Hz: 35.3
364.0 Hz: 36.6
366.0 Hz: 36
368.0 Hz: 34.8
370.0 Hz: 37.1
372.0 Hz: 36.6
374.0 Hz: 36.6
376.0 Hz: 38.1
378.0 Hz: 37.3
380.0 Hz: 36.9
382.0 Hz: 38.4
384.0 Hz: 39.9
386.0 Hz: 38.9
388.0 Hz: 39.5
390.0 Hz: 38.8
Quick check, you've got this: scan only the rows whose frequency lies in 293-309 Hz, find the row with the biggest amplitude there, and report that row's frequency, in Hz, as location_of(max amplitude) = 306.0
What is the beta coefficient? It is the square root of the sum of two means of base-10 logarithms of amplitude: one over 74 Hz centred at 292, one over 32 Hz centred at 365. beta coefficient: 1.79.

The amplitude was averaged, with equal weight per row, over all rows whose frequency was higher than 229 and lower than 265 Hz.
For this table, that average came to 47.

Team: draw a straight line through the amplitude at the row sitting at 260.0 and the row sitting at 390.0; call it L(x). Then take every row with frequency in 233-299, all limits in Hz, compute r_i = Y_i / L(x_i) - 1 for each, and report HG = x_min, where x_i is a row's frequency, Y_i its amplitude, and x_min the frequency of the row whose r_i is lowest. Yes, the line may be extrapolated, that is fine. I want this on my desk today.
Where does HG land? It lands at 296.0 Hz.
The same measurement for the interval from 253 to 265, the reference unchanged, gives 258.0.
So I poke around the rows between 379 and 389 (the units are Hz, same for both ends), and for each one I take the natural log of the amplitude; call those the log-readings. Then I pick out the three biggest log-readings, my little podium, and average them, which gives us 3.67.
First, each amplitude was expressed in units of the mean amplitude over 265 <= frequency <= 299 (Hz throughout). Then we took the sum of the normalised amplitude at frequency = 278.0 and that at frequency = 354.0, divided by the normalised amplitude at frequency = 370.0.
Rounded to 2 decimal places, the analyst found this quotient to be 2.33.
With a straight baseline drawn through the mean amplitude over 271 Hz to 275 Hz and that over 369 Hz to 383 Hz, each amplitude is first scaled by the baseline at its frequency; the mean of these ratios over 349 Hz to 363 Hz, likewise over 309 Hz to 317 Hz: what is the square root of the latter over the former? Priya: 1.02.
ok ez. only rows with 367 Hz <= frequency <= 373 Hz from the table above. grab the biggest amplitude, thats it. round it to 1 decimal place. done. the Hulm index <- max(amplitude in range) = 37.1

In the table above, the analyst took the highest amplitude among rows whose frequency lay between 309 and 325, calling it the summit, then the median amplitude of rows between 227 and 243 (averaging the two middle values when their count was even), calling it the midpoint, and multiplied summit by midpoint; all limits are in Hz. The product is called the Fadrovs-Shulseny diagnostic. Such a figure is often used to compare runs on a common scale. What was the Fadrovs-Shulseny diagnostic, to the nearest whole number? 2149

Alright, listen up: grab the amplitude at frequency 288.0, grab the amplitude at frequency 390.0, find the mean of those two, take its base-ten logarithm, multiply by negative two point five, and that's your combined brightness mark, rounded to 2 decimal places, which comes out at -4.03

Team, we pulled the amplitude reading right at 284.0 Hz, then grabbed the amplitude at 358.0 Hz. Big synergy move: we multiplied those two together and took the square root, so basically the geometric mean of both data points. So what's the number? 42.3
